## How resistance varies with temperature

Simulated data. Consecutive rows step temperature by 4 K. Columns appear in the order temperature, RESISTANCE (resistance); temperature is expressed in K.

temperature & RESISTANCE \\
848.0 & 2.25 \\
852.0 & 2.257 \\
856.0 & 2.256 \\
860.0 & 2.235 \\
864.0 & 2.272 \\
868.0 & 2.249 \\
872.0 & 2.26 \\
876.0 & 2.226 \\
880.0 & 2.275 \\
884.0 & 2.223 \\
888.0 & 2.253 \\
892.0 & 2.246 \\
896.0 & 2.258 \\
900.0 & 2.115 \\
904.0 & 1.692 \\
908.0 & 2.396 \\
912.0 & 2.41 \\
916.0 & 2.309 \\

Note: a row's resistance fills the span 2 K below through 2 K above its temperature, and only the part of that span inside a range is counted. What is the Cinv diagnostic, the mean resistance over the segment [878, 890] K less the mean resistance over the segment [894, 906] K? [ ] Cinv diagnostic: 0.23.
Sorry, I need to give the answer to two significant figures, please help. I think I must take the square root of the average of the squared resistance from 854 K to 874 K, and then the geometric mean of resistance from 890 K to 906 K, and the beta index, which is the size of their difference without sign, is 0.19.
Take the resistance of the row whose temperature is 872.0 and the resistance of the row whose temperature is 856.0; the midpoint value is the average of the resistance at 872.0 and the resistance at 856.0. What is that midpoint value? 2.26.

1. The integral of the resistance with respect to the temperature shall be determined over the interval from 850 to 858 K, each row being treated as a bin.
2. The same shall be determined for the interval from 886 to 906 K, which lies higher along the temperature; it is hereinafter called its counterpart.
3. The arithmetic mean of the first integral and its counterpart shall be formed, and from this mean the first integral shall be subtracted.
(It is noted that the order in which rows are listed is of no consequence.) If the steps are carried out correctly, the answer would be 12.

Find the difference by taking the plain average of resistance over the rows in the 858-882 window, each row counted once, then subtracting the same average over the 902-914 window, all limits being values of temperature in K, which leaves 0.087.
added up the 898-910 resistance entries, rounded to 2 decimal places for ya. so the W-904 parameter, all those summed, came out 6.20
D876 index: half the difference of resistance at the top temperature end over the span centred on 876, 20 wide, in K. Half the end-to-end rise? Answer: -0.013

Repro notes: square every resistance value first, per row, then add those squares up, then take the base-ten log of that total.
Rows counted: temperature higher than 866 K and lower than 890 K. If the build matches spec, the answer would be 1.48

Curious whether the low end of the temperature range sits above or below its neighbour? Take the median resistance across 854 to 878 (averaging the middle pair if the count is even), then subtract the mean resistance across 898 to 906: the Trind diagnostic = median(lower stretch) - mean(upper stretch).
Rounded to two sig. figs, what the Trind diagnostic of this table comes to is 0.35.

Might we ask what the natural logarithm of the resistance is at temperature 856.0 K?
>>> 0.814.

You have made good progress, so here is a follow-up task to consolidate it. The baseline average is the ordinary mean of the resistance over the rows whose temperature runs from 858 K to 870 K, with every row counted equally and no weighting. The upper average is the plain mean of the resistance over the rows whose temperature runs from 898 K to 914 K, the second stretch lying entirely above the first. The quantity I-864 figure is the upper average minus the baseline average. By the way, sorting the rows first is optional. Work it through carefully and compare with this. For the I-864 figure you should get -0.099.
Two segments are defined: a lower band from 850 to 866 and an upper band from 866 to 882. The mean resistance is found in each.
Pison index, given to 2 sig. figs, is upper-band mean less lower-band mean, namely -0.0025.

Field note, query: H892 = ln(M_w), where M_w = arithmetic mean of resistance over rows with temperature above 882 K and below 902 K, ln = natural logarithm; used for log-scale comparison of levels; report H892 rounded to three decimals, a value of 0.797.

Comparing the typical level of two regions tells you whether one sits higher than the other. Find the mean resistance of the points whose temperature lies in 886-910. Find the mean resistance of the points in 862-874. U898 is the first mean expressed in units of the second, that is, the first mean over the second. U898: 0.96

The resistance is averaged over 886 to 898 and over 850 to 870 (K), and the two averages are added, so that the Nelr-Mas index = 4.51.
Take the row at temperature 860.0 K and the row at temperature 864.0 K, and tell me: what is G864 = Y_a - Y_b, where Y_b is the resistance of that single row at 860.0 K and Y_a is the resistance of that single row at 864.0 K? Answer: 0.04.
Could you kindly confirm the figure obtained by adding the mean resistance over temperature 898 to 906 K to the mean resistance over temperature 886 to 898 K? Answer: 4.16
